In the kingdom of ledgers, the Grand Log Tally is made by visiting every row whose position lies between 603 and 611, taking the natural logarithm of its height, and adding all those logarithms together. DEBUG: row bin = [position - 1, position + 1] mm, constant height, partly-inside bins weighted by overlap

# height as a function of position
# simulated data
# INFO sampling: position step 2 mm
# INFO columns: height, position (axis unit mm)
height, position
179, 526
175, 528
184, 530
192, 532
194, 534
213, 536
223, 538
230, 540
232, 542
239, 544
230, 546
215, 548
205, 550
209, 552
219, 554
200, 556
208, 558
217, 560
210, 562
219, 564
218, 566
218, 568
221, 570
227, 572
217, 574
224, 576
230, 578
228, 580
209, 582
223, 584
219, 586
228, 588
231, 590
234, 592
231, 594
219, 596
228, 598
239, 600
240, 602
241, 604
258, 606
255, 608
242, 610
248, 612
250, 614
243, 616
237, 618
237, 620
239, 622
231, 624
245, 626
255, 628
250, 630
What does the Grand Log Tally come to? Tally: 22.1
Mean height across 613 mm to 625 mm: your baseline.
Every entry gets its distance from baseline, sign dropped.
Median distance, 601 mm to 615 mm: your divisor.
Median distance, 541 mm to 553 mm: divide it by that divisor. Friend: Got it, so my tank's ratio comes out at 2.0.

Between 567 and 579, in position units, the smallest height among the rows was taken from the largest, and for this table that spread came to 13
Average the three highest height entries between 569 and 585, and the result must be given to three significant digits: 228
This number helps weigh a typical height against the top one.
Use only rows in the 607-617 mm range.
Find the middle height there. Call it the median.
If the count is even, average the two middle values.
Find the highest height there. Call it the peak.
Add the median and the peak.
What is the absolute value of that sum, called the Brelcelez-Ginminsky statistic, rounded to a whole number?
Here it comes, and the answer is 503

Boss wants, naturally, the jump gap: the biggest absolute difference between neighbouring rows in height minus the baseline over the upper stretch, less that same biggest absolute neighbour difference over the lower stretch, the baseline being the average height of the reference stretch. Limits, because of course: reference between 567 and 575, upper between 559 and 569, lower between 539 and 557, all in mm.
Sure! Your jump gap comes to -10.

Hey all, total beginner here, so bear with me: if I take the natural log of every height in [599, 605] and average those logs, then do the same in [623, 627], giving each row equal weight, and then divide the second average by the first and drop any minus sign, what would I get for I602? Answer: 1.00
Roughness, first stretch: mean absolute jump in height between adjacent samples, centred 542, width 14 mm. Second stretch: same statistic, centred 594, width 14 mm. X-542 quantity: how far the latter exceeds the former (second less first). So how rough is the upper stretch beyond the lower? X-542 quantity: -1.5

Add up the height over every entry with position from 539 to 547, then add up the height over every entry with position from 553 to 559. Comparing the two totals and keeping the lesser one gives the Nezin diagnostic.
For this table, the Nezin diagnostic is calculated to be 627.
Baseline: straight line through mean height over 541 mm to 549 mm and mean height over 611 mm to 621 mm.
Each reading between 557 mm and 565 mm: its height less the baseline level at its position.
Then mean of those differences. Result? -19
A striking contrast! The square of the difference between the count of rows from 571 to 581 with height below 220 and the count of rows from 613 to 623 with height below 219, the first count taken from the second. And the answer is 1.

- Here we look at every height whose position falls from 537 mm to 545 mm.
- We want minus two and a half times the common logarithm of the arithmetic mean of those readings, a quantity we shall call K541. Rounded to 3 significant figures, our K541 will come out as -5.91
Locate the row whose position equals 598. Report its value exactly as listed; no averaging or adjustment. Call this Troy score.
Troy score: 228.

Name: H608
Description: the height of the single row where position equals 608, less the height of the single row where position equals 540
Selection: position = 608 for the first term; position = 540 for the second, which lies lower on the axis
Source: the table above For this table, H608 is 25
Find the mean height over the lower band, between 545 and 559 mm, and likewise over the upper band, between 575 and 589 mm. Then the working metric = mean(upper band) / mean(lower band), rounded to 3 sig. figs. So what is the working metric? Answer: 1.05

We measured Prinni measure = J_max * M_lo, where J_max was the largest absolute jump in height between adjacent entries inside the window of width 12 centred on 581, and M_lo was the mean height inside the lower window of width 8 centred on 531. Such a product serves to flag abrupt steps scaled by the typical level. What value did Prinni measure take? 3539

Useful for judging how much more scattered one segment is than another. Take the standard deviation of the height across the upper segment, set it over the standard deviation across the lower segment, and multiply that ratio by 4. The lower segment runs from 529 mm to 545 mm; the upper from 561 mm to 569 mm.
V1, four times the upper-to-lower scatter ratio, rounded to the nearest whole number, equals 1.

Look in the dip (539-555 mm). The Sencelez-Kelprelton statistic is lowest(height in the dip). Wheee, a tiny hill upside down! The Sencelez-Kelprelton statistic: 205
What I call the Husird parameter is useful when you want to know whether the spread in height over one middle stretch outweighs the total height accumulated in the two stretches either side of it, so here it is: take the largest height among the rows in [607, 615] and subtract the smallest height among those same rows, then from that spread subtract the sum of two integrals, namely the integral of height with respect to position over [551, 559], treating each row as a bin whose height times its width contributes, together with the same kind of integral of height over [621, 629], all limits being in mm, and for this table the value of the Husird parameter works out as -3599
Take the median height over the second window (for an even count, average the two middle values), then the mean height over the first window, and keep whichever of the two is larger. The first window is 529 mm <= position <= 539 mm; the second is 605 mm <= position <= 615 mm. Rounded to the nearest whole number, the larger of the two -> 250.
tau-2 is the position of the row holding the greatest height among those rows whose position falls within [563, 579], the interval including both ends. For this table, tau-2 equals 578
